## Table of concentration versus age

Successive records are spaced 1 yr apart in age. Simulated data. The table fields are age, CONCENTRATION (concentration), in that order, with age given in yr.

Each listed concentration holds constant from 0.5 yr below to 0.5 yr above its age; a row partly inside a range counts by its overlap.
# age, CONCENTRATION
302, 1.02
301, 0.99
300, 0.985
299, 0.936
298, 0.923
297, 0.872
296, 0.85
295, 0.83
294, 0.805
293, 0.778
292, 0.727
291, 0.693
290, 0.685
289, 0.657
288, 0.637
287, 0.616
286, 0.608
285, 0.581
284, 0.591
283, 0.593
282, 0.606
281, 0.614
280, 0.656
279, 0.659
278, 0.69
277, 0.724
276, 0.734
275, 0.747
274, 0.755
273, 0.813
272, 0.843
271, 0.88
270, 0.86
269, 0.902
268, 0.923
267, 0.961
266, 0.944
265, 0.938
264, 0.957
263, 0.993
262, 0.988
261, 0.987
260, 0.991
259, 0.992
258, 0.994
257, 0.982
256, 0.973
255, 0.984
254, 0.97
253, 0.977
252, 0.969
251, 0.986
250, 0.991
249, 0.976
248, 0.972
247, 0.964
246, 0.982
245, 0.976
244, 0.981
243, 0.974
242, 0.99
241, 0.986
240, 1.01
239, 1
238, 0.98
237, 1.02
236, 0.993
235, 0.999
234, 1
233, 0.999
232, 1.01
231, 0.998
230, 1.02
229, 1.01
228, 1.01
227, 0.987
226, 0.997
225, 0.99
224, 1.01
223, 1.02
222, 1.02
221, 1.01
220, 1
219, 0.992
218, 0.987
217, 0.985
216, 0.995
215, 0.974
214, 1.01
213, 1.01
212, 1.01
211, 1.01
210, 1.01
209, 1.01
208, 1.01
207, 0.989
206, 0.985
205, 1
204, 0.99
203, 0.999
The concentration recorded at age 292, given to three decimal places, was 0.727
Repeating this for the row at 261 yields 0.987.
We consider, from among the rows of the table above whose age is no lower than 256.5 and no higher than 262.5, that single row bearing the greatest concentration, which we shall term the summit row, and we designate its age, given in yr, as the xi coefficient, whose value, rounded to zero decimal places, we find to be 258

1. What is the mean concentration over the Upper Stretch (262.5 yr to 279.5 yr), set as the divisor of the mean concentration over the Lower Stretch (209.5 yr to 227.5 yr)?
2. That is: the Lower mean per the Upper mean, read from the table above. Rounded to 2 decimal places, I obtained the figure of 1.19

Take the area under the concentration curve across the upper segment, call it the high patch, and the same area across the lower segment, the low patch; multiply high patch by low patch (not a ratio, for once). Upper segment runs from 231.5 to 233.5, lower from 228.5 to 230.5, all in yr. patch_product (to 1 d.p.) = 4.1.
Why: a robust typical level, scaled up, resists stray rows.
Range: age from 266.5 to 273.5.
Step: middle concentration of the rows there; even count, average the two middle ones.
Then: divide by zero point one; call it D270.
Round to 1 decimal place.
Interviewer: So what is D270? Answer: 8.8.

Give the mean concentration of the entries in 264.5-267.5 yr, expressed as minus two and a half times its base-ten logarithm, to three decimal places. 0.058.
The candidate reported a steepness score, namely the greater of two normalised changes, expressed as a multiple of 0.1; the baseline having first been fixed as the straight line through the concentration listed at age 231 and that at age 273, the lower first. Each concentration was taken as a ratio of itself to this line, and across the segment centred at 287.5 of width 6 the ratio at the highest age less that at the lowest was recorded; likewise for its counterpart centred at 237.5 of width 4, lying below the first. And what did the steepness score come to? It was 1.6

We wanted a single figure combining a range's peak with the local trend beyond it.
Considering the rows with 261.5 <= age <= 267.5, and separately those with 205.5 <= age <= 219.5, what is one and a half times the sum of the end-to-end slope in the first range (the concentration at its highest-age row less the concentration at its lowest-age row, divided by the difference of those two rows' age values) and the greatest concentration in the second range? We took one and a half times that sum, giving 1.51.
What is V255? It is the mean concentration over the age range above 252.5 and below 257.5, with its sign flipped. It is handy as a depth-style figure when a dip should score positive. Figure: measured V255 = -0.98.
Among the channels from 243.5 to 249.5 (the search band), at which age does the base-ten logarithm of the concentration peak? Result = 246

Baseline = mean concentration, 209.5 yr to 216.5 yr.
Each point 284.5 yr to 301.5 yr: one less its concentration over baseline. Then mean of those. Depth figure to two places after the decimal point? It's 0.23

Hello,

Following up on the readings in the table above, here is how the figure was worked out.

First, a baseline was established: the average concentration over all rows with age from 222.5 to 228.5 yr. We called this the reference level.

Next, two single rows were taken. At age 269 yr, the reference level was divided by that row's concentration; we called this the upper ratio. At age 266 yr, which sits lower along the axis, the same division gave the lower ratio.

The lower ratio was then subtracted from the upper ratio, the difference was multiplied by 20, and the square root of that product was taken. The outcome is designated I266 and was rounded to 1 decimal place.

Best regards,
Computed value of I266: 1.0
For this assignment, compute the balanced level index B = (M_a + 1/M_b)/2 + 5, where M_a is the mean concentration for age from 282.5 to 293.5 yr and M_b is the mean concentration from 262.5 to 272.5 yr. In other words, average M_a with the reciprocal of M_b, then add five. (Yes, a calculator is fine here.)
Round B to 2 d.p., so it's 5.87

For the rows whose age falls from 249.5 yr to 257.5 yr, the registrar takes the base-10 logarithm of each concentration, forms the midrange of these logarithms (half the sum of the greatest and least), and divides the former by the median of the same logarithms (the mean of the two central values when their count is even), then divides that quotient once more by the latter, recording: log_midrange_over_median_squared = -109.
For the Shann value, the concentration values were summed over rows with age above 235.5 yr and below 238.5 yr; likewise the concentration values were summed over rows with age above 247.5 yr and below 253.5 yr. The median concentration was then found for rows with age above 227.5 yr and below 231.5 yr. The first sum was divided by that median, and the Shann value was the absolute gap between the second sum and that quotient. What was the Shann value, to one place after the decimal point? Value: 2.9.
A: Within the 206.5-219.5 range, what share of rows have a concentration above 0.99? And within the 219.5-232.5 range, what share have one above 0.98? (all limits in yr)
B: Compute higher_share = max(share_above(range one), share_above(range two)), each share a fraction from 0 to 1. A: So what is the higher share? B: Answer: 1.0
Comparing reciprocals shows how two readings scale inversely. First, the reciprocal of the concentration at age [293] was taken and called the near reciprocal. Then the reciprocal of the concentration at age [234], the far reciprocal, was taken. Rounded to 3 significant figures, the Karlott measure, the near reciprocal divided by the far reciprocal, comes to 1.29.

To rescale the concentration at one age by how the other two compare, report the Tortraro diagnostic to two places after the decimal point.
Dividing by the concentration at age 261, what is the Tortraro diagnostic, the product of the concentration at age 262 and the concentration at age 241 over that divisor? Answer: 0.99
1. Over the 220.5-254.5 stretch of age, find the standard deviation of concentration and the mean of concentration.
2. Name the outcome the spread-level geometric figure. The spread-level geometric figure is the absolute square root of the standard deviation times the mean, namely 0.13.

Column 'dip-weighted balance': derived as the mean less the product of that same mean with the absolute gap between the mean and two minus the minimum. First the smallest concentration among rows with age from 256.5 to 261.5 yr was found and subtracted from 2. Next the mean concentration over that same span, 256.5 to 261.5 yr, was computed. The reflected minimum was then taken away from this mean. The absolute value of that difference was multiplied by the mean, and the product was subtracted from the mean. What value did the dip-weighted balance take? 1.0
